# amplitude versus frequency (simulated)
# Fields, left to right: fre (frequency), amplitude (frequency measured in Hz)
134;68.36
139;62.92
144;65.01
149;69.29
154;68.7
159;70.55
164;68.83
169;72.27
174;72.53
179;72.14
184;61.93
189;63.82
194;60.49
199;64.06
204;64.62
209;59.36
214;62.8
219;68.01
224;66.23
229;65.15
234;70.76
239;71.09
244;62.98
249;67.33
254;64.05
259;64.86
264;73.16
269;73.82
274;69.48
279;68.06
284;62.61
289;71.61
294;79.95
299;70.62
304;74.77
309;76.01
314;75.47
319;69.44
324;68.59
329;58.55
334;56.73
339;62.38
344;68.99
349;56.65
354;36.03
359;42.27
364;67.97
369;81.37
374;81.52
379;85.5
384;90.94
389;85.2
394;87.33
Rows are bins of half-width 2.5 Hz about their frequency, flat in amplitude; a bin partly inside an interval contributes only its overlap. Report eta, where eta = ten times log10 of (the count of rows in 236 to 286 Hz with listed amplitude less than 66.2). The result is 6.0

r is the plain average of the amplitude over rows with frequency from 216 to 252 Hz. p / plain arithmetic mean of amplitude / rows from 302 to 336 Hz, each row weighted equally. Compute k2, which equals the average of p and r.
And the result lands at 67.9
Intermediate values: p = 68.5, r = 67.4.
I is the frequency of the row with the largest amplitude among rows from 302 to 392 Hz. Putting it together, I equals 384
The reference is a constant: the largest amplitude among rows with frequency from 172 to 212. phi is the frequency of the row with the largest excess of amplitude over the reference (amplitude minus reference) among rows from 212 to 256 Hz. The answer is 239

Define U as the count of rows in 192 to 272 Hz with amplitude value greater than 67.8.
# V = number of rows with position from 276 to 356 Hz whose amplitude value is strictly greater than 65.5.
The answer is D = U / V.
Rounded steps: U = 5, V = 10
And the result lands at 0.50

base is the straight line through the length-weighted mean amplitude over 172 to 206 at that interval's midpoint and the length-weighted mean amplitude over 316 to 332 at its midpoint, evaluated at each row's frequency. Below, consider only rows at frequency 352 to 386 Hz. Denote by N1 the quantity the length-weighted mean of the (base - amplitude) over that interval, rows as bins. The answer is -4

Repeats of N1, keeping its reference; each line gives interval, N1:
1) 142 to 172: -4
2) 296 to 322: -8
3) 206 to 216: 4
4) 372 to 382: -18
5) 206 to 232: 1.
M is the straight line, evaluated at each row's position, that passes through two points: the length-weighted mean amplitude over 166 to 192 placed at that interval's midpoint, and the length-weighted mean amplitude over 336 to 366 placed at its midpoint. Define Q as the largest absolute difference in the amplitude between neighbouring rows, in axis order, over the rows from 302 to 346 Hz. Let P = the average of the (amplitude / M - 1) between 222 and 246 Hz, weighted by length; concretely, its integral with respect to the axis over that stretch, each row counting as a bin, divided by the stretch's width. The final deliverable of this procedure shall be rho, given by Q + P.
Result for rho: 10.1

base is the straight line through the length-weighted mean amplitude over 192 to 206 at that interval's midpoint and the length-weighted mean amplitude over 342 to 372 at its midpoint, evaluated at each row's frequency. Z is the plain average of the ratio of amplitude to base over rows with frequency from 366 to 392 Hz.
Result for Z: 1.45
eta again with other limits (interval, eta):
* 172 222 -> 8.5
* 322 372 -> 7.8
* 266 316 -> 0.0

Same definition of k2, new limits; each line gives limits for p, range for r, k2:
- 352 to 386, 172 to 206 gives 67.5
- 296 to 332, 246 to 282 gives 69.6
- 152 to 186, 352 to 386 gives 69.5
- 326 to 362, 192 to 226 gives 59.1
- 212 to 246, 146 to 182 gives 68.7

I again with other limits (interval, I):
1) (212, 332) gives 294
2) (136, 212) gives 174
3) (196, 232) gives 219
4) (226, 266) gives 264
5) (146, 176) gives 174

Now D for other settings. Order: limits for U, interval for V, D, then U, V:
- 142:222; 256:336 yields 0.67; 8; 12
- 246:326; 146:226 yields 1.33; 12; 9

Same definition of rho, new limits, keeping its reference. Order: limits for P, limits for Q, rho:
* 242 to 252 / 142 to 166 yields 4.3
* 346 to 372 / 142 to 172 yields 4.3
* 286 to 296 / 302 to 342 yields 10.3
